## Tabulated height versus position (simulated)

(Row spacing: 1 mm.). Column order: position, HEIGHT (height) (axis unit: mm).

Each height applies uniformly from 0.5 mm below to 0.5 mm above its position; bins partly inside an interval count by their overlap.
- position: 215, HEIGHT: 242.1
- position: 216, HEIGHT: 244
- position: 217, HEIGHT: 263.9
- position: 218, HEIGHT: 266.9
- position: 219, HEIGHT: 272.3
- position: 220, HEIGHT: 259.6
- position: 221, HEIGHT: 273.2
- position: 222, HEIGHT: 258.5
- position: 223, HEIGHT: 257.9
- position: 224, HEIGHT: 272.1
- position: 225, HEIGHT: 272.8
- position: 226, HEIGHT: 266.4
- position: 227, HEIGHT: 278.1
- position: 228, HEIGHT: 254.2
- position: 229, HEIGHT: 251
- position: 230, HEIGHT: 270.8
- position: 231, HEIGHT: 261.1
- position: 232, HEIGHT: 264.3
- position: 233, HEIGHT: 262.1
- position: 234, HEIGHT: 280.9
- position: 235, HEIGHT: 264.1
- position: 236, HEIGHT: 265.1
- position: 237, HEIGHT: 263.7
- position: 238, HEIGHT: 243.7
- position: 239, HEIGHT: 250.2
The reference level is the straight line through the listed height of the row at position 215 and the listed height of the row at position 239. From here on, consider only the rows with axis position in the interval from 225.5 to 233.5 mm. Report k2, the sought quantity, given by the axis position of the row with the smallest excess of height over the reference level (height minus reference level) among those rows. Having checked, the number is 229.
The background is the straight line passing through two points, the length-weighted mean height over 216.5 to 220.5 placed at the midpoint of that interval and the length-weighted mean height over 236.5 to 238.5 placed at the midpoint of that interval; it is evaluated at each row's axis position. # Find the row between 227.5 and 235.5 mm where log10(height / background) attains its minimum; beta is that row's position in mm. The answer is 229 mm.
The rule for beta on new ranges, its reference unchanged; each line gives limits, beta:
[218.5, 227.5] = 220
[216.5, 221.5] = 220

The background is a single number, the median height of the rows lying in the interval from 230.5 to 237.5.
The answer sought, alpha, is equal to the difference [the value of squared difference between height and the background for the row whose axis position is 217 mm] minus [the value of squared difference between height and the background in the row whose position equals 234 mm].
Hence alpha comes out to -282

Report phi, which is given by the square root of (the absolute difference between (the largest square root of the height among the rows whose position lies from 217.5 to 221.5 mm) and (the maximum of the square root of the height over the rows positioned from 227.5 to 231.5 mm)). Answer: 0.27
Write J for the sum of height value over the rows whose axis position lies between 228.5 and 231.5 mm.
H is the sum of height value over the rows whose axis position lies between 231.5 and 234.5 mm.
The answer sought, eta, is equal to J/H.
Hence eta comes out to 0.97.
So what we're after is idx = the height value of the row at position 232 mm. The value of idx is 264.3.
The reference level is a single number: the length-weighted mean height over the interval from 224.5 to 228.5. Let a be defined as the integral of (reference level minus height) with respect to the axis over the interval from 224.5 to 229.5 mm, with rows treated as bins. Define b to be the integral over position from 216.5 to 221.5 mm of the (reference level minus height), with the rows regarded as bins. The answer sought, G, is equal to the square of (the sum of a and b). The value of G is 414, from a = 17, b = 3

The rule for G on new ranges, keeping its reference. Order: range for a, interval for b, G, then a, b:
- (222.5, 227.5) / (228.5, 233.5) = 491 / -8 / 30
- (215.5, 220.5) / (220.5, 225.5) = 1410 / 33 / 5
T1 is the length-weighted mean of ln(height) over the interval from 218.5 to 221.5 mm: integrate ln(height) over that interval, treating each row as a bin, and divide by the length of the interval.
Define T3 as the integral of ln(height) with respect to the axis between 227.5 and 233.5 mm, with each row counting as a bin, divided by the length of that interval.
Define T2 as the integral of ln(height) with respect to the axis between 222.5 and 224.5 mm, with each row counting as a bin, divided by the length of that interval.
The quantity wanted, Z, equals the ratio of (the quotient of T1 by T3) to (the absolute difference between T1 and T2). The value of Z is 79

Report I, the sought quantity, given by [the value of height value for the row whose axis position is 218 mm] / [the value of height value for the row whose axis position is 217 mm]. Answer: 1.01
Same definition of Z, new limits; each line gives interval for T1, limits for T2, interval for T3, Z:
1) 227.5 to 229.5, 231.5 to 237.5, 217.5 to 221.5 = 18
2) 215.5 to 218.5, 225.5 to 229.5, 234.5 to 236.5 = 62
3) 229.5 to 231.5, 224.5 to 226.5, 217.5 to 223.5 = 73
